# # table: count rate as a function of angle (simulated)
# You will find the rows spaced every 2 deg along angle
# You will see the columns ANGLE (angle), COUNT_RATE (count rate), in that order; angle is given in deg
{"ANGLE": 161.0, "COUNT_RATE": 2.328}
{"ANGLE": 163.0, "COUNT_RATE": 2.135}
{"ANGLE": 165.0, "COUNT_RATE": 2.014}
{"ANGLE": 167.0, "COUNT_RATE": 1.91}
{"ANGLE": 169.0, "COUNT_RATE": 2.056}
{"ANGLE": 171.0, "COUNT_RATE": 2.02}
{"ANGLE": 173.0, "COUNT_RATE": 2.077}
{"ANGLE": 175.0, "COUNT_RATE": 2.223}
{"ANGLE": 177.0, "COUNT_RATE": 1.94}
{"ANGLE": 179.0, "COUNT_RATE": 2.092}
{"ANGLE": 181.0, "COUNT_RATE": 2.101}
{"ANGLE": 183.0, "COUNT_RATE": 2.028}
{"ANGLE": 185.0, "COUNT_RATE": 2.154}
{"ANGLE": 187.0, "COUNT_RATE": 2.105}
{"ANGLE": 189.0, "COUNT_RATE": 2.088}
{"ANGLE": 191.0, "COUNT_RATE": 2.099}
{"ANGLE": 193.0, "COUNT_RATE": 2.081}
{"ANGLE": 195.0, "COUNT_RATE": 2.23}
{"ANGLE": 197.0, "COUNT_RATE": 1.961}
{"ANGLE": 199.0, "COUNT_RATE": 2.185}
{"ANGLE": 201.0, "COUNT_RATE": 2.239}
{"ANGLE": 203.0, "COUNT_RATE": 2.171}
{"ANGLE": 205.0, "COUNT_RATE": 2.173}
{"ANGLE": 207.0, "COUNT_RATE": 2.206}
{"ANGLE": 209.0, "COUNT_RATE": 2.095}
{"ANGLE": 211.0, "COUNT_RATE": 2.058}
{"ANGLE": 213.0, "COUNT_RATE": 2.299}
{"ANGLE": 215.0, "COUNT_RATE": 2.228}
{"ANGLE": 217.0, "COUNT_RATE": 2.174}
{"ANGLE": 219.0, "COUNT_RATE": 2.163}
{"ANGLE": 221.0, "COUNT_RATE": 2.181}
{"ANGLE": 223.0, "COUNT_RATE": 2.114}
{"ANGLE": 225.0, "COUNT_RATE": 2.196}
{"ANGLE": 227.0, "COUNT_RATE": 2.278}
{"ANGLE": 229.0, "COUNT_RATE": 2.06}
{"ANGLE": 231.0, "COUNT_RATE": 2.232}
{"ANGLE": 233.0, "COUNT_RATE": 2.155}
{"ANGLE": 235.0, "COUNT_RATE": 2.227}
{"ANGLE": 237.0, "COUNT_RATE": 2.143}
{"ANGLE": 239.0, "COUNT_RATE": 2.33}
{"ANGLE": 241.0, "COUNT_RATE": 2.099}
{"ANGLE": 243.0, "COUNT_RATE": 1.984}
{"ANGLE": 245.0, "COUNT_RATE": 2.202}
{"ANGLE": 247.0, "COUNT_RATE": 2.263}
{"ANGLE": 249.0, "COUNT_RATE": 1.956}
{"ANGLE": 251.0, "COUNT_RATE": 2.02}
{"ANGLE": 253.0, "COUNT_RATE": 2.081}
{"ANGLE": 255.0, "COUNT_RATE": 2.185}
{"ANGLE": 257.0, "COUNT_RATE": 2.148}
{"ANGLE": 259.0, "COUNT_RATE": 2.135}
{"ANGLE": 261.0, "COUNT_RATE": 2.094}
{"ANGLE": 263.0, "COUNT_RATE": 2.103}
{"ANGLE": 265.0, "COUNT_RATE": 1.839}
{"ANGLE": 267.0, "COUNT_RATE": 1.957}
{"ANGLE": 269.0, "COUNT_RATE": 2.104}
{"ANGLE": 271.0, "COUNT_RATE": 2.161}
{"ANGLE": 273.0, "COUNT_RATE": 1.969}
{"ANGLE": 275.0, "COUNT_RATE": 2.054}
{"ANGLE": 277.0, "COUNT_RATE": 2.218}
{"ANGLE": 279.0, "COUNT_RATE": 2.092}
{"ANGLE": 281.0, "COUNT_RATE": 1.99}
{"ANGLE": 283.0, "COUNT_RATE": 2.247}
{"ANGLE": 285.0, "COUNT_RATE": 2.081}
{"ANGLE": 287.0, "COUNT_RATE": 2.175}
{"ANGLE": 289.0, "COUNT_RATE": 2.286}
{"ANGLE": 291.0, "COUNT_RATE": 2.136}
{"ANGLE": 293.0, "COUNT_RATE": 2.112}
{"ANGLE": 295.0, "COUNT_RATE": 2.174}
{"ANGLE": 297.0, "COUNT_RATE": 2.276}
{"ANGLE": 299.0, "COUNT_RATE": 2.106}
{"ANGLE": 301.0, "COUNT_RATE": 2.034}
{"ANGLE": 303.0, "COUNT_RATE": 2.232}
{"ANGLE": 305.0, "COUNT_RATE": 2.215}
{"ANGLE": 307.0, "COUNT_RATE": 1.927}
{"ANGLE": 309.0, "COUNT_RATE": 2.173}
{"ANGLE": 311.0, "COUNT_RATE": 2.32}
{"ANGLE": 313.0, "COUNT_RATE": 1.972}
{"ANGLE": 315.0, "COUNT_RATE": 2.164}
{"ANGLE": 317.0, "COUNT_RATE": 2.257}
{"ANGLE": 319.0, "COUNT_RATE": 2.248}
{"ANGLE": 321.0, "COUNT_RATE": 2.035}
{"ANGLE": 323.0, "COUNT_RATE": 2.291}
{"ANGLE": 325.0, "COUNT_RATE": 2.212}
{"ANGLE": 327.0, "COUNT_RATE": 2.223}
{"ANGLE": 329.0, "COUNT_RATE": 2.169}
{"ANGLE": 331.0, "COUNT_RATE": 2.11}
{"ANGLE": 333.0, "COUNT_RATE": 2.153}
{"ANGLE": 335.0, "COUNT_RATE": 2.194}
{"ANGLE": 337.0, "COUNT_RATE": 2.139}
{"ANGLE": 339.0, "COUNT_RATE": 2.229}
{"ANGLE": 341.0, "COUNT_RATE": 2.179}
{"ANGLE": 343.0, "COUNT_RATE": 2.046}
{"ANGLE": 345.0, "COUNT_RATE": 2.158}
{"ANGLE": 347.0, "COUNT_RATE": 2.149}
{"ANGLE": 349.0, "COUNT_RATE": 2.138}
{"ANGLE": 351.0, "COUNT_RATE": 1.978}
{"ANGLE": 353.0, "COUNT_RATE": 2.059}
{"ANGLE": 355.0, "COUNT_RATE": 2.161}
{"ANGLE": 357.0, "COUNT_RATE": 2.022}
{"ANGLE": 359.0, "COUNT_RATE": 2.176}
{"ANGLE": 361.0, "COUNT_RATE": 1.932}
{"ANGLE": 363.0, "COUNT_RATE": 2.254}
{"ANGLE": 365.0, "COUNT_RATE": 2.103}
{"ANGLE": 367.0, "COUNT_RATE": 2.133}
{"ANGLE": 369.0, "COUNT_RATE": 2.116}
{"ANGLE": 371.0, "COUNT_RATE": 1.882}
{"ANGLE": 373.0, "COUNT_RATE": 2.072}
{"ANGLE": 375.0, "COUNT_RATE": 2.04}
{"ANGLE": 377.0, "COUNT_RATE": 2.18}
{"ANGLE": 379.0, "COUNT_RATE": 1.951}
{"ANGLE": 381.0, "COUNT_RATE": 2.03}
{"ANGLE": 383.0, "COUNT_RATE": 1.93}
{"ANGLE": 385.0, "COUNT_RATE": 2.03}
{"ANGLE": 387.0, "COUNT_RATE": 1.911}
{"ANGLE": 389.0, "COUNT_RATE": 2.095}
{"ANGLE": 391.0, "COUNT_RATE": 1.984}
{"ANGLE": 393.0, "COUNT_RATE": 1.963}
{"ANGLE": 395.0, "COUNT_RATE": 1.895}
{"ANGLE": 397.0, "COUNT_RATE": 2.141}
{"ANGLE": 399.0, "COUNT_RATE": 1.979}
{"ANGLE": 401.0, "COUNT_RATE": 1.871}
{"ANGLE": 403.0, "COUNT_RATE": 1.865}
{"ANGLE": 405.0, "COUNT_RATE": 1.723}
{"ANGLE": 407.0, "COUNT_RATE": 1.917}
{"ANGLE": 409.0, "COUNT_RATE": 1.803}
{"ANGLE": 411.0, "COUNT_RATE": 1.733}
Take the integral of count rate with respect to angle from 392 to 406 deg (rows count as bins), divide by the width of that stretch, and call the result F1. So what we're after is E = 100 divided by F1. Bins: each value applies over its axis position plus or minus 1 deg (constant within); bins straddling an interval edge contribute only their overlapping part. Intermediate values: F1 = 1.92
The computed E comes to 52.1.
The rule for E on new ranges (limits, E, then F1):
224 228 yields 44.7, 2.24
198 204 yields 45.5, 2.20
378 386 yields 50.4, 1.99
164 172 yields 50.0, 2.00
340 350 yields 46.9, 2.13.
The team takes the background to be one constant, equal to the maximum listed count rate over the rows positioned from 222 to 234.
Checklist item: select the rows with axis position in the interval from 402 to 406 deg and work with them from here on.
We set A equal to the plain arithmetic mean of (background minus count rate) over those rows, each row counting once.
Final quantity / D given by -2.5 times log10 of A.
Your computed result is 0.8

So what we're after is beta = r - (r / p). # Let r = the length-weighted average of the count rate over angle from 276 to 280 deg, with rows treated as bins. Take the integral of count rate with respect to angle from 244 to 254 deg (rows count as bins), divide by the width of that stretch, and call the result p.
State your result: 1.13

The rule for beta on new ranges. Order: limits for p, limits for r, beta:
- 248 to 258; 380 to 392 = 1.04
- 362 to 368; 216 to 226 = 1.16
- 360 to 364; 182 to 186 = 1.09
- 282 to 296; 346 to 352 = 1.13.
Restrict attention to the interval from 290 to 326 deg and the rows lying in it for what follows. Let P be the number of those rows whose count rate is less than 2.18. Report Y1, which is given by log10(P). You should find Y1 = 1.00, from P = 10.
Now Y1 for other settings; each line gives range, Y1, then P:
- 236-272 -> 1.15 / 14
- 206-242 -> 0.95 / 9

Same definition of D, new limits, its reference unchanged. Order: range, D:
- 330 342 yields 2.4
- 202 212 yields 2.2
